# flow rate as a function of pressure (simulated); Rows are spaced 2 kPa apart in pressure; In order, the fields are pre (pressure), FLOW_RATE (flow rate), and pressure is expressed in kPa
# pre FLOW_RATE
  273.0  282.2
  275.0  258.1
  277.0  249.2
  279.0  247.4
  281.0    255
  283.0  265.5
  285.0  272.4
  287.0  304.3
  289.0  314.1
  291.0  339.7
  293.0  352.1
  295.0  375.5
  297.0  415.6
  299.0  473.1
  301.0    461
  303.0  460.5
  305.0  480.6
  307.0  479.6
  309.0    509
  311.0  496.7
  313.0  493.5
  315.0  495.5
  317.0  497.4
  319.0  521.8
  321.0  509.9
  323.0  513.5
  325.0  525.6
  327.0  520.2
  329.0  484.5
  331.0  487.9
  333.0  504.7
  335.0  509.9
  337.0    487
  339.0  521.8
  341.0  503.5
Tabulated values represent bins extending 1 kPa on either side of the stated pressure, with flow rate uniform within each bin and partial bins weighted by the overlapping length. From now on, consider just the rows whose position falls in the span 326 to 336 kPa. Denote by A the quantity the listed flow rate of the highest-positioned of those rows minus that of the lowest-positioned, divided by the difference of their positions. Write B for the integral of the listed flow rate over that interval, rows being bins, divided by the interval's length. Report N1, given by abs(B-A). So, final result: 503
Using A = -1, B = 501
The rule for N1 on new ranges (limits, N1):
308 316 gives 501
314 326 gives 508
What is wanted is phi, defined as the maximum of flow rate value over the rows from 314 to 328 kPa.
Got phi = 525.6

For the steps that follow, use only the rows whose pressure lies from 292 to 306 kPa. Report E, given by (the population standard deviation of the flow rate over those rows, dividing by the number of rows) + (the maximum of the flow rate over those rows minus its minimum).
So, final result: 176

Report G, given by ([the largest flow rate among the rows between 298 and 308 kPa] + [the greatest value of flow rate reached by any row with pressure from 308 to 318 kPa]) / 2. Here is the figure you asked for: 495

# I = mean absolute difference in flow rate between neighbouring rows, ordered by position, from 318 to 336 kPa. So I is 12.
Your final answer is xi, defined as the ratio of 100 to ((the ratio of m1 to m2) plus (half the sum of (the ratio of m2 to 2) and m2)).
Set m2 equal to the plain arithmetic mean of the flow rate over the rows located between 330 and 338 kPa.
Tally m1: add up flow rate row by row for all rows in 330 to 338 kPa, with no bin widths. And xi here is 0.265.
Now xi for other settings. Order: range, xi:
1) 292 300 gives 0.326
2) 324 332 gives 0.261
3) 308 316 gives 0.265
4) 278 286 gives 0.502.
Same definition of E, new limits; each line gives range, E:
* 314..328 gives 41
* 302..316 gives 63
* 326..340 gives 52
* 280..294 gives 132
